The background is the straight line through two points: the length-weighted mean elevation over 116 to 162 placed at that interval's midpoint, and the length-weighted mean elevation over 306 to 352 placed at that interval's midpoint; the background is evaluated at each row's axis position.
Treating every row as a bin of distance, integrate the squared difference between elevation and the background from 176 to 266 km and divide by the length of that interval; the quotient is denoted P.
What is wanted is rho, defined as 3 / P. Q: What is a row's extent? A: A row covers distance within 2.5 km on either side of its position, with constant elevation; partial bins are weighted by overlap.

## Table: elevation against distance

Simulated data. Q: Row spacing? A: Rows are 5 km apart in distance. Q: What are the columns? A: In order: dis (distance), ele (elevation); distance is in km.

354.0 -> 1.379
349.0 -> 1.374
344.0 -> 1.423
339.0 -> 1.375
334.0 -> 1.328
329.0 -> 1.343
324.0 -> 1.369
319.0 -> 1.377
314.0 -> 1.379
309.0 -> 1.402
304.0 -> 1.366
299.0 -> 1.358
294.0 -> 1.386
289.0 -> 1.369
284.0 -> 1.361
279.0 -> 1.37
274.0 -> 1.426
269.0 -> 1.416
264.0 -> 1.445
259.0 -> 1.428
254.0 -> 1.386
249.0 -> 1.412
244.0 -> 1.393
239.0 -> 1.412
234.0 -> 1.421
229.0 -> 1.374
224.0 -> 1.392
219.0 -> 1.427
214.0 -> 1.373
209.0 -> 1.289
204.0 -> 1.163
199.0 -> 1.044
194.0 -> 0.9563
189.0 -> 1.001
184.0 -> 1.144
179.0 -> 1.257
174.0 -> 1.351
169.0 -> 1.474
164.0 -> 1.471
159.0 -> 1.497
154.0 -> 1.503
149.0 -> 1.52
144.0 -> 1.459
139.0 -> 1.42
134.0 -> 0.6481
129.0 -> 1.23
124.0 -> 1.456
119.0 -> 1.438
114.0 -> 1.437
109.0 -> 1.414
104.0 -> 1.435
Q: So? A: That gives 105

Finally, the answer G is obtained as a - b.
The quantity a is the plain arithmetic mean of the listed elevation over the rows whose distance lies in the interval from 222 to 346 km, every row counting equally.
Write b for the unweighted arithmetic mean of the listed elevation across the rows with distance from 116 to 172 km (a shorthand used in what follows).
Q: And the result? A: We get 0.01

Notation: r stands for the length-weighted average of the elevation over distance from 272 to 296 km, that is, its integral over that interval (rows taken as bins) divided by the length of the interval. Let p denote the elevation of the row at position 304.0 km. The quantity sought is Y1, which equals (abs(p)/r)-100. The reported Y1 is -99.0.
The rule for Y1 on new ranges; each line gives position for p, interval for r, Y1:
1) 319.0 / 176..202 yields -98.7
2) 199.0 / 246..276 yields -99.3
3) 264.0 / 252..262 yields -99.0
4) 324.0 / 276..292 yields -99.0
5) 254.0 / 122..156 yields -98.9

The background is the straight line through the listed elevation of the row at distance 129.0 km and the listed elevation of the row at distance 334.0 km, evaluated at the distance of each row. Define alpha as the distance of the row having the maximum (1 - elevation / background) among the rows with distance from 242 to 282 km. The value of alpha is 279.0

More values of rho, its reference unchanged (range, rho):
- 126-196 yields 44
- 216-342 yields 2234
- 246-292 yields 1538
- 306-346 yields 3910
